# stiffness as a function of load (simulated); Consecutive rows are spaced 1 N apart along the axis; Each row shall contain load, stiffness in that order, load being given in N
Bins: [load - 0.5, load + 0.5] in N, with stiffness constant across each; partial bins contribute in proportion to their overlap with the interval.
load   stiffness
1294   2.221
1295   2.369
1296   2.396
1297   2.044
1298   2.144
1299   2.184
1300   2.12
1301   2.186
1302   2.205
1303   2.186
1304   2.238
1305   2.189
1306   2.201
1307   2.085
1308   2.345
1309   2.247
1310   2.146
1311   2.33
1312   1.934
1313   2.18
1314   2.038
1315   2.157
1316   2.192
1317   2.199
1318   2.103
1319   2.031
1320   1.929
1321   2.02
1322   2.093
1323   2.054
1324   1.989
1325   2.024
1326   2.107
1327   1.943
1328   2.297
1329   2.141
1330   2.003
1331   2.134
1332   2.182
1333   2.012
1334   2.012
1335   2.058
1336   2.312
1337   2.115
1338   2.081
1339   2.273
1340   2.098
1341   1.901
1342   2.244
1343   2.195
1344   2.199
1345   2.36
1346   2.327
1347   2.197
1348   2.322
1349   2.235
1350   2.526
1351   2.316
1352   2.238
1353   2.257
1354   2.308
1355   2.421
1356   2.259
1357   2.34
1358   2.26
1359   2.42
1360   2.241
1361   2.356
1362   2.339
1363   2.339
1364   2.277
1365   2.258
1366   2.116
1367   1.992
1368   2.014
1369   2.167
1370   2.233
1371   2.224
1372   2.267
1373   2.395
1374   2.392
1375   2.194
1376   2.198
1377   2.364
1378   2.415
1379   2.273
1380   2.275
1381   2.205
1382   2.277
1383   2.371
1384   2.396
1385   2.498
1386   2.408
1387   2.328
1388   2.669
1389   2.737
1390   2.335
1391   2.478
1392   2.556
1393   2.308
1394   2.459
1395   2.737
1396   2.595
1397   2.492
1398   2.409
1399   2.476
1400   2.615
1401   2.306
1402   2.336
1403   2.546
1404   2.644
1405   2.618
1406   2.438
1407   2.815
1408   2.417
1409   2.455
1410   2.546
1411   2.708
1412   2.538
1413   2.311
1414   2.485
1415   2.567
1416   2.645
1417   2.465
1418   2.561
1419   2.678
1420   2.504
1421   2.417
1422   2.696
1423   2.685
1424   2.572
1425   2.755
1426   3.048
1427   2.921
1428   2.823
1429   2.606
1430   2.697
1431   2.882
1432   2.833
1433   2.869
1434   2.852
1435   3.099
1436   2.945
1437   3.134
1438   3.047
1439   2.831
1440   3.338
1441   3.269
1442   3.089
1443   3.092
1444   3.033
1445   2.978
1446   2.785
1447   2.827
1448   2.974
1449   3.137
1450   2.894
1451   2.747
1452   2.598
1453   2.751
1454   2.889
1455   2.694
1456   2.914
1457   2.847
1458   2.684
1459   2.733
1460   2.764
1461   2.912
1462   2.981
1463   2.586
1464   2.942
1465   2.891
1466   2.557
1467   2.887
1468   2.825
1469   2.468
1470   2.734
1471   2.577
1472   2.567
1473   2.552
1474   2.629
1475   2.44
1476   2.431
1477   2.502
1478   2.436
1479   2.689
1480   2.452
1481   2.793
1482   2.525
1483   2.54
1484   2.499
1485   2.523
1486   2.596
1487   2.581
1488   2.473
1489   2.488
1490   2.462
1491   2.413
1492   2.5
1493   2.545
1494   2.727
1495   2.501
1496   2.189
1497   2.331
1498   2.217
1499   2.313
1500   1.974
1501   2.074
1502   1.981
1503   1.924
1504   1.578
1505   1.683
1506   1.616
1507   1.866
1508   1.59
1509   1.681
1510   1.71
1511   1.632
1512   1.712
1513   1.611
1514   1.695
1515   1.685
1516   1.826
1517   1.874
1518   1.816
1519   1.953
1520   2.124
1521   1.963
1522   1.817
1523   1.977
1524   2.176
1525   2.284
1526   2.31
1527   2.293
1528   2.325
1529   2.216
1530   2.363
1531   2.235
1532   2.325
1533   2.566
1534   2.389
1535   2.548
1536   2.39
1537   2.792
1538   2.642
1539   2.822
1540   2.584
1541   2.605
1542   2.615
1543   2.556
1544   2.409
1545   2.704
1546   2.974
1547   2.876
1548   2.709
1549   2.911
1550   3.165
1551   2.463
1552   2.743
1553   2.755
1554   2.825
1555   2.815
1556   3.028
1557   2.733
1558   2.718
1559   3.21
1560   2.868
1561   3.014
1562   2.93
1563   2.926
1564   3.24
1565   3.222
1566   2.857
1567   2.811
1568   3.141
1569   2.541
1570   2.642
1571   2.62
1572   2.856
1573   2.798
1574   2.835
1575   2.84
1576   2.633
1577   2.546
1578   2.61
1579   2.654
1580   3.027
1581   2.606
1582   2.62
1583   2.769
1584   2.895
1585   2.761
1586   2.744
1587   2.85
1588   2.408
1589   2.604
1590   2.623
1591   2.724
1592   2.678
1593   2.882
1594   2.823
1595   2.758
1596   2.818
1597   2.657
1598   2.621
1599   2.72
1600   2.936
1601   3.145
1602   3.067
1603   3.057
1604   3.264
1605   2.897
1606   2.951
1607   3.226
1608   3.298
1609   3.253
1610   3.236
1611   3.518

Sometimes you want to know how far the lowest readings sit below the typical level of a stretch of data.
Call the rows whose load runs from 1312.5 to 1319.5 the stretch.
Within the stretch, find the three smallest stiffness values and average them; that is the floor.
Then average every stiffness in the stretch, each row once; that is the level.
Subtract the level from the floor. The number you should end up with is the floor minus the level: -0.071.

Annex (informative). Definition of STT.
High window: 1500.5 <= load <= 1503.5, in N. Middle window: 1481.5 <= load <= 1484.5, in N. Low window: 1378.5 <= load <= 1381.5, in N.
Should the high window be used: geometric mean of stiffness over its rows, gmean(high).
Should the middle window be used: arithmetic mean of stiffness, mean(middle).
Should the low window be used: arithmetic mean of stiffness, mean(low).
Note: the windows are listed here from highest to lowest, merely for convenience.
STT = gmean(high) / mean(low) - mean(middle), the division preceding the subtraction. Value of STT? -1.64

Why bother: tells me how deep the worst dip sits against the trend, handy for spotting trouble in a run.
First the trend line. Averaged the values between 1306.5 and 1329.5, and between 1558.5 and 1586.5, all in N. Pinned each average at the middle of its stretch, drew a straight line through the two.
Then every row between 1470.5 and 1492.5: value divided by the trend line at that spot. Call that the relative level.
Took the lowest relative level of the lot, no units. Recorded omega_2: 0.93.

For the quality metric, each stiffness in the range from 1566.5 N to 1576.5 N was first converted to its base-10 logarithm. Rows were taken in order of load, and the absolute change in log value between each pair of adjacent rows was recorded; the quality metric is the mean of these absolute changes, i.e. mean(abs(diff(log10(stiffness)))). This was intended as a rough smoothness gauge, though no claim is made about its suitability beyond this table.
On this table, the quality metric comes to 0.027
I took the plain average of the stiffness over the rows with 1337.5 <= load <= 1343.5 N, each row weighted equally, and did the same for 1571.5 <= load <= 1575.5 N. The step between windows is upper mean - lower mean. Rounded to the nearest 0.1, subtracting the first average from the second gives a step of 0.7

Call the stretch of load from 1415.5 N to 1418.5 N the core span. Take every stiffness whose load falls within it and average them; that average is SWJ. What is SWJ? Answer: 2.56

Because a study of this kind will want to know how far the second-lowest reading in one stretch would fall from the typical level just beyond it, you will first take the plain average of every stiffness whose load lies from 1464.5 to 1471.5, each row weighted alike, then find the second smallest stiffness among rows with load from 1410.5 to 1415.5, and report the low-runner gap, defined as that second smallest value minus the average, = -0.22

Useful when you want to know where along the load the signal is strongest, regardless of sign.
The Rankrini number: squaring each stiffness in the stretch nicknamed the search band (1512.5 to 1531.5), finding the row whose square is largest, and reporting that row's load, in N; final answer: 1530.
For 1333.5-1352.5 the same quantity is 1350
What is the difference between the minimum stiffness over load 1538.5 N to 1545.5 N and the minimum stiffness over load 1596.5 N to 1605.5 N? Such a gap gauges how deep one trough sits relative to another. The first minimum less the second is -0.21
